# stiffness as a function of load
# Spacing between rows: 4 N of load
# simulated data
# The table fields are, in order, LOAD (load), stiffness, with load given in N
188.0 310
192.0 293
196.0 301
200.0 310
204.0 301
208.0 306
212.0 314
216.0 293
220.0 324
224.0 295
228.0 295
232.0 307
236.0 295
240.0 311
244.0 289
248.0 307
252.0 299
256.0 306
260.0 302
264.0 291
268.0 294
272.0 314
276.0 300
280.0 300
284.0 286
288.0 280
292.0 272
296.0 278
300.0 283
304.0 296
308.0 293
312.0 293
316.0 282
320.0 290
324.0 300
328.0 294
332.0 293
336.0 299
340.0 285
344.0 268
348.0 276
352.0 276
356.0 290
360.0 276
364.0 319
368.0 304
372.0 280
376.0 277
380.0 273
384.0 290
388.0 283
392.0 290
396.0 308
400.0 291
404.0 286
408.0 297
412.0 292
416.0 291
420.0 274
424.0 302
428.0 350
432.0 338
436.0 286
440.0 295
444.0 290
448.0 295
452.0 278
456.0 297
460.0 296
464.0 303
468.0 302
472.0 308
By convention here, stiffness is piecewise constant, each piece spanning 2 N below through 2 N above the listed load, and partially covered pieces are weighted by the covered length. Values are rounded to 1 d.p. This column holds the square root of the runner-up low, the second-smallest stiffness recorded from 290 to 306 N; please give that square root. 16.7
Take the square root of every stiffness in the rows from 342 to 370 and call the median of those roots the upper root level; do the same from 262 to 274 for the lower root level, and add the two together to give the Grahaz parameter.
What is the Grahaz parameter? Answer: 33.8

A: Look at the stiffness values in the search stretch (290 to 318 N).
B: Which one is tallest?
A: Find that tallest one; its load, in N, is 304.0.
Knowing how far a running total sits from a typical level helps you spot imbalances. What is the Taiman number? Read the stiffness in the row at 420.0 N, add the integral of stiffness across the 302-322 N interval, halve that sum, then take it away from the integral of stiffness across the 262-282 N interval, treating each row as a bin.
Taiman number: 2951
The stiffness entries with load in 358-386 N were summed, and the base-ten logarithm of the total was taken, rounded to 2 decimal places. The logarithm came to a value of 3.31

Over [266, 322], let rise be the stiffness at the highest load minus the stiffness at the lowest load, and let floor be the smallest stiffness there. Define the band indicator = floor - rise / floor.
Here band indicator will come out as 272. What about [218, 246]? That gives 289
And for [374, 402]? 273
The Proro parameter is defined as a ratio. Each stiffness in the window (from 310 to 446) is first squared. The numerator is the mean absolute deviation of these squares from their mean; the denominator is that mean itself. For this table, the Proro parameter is 0.08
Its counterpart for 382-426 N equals 0.04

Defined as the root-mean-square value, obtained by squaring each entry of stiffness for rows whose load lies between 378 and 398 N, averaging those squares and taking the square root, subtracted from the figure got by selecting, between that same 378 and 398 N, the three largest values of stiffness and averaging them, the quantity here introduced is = 7.0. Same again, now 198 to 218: 5.1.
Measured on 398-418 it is 1.9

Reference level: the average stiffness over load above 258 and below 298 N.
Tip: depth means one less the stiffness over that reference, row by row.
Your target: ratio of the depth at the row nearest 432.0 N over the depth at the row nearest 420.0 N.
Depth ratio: -2.6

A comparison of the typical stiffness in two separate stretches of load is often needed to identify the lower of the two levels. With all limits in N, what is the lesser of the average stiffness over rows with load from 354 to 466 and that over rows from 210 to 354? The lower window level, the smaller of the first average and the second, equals 294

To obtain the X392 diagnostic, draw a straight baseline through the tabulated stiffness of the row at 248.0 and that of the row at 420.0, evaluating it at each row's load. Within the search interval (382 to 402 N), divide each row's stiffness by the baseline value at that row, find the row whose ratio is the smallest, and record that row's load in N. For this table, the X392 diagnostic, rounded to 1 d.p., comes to 388.0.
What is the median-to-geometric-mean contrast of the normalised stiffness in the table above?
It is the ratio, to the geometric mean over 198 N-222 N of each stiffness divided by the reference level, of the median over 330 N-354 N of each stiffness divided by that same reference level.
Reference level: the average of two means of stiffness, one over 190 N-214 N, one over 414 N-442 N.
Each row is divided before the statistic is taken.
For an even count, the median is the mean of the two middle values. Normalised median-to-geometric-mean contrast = 0.911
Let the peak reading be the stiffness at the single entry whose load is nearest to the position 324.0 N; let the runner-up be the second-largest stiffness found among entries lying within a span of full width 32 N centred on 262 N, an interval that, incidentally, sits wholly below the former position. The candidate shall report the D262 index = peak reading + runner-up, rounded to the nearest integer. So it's 607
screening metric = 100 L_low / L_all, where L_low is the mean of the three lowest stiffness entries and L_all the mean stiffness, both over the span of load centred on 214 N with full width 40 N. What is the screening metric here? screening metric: 96.6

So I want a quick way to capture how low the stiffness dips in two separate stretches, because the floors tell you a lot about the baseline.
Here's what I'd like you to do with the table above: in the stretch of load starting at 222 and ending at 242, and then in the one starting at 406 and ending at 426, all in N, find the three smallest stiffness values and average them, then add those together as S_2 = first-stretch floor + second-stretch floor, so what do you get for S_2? 581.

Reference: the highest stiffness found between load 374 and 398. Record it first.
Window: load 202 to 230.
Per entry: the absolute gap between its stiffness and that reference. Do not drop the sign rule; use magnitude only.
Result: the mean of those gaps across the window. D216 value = 10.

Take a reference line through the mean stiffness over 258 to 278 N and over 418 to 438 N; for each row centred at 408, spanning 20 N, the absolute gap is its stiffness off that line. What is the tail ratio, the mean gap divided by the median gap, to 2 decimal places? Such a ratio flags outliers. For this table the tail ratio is 1.01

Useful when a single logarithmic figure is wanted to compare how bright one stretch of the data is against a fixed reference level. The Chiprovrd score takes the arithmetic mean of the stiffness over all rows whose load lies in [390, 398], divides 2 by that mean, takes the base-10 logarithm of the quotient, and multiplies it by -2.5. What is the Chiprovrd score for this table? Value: 5.44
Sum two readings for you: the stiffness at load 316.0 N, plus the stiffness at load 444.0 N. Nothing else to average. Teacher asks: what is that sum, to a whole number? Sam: 572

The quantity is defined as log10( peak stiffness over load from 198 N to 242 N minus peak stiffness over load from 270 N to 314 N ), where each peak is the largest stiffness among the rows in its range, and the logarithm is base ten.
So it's 1.00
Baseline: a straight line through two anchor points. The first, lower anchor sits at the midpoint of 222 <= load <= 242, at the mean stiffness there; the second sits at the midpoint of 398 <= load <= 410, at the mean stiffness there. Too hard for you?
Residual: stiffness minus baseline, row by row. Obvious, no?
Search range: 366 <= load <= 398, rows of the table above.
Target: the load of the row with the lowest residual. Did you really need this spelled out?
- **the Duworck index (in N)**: 380.0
